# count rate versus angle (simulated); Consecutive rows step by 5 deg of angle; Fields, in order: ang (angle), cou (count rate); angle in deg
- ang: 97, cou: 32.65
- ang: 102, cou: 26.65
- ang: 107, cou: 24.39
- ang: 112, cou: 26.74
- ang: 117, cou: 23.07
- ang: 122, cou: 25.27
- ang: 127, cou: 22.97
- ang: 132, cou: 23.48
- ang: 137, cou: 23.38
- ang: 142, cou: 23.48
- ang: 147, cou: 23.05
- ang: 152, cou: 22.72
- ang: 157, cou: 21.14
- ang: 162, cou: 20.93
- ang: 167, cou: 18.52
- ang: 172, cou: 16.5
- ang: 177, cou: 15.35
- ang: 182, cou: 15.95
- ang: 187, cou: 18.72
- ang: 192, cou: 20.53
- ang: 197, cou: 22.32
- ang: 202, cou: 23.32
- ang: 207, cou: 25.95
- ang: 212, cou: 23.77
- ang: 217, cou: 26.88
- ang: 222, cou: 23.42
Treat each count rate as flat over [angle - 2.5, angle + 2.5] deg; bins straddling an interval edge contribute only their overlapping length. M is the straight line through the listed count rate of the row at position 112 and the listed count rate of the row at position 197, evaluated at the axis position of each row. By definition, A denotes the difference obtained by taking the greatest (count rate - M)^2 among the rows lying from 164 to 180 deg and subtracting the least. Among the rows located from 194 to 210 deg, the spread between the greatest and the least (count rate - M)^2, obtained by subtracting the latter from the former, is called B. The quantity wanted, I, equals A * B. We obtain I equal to 610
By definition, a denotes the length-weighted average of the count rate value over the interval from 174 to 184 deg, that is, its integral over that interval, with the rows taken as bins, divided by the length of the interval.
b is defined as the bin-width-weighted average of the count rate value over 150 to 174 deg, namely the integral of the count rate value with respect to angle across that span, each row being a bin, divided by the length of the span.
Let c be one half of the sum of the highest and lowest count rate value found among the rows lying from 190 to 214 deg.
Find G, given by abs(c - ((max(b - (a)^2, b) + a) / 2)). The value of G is 5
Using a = 15.7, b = 20.0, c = 23.2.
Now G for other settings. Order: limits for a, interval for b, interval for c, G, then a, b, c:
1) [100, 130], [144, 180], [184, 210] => 0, 24.8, 19.7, 22.3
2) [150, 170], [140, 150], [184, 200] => 1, 20.7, 23.2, 20.5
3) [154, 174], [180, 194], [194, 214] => 5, 19.4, 18.4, 24.1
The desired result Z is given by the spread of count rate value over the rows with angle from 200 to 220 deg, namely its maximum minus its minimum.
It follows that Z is 3.6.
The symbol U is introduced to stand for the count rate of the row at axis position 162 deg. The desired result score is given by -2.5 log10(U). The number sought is -3.30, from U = 20.93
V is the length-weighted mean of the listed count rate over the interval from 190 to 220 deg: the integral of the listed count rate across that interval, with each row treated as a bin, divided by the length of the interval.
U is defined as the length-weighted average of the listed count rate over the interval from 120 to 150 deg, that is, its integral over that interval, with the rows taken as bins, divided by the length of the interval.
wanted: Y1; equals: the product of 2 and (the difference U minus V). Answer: -1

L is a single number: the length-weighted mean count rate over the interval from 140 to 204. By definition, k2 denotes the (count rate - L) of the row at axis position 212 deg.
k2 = 4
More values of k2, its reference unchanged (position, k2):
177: -5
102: 7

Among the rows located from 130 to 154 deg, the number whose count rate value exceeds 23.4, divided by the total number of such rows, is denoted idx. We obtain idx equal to 0.4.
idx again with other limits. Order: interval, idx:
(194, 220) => 0.6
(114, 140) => 0.4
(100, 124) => 0.8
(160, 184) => 0.0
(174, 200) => 0.0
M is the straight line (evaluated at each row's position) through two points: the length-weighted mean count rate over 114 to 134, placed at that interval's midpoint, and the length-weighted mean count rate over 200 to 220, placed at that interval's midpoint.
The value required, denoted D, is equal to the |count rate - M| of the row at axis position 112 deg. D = 3.1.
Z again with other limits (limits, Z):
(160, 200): 7.0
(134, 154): 0.8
